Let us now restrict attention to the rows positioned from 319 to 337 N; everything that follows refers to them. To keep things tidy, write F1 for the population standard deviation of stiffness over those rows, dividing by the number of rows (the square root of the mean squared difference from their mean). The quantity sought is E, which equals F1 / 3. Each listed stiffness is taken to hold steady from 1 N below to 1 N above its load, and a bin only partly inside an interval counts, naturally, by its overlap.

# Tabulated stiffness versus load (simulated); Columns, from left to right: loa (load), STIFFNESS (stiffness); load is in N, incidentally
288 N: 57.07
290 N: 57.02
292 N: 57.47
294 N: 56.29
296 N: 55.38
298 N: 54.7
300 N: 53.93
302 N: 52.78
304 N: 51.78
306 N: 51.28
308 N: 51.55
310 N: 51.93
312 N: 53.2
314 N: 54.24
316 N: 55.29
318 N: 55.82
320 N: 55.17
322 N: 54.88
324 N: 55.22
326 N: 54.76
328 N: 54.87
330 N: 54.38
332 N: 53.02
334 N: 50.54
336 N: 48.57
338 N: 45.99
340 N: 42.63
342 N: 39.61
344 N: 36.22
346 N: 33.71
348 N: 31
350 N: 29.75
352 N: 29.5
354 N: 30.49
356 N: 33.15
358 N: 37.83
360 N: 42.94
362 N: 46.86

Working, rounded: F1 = 2.2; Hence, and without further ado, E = 0.7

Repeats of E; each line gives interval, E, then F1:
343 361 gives 1.4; 4.2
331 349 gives 2.4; 7.3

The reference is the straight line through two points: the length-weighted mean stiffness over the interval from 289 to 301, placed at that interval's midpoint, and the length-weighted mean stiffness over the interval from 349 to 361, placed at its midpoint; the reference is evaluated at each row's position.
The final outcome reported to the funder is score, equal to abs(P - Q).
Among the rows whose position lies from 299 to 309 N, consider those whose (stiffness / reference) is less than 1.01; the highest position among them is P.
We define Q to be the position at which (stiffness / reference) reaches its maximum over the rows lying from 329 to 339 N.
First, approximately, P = 308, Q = 330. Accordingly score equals 22 N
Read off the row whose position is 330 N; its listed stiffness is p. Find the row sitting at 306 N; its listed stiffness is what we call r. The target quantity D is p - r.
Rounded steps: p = 54.38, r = 51.28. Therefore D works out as 3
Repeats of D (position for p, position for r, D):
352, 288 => -28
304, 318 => -4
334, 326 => -4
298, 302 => 2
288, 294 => 1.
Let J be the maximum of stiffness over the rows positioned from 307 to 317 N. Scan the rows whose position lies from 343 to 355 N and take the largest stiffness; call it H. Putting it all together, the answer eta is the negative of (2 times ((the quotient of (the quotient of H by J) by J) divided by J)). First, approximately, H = 36.22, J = 55.29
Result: -0.0004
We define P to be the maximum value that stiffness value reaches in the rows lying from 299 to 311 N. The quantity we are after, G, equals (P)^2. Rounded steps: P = 53.93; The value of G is 2908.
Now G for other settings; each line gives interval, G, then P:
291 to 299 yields 3303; 57.47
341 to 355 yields 1569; 39.61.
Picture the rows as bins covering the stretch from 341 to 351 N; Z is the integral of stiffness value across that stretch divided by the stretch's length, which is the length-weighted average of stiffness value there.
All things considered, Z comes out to 34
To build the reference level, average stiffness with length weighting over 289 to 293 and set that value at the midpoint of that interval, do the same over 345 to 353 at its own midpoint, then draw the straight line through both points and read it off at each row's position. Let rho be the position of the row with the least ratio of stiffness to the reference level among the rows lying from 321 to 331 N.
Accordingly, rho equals 322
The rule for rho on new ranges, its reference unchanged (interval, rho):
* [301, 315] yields 304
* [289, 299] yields 290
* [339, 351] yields 350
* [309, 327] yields 310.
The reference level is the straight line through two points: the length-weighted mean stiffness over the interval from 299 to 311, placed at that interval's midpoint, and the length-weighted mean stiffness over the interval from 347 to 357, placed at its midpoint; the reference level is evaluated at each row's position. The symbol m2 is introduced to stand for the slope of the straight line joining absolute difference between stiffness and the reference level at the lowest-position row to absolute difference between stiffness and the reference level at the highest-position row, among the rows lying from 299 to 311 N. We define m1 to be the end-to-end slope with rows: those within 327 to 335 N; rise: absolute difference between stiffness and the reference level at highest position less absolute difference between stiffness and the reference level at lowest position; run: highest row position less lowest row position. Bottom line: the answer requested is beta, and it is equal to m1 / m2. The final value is -1.8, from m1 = -0.27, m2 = 0.1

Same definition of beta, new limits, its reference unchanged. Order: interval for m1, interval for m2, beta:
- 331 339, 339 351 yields 1.6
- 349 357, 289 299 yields -2.3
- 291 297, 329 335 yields -0.1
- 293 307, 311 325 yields -0.1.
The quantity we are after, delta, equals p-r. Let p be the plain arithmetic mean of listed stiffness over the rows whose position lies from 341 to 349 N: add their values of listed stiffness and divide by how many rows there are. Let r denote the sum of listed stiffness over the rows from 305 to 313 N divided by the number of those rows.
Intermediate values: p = 35.1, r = 52.0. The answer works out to -17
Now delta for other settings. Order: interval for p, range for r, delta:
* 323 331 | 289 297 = -2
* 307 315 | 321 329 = -2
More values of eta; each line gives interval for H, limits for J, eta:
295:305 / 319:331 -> -0.0007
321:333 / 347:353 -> -0.0037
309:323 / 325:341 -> -0.0007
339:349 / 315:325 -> -0.0005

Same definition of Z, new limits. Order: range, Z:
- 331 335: 52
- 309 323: 54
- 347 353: 30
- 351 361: 35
